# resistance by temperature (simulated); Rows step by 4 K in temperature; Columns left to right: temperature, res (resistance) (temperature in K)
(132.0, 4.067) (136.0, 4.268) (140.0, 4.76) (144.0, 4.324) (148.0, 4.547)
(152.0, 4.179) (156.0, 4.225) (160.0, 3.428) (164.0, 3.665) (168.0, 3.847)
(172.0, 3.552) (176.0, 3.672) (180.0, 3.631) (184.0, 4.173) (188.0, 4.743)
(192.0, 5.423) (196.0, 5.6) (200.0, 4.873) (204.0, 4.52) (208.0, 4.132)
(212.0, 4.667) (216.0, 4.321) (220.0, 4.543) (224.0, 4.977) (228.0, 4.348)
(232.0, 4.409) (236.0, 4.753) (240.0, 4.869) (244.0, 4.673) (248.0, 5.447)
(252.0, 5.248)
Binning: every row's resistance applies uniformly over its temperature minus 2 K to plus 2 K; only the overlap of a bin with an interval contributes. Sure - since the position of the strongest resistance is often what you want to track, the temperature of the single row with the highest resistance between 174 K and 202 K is 196.0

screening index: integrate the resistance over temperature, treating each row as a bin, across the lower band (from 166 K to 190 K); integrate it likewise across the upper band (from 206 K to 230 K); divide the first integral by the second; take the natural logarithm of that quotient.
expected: -0.13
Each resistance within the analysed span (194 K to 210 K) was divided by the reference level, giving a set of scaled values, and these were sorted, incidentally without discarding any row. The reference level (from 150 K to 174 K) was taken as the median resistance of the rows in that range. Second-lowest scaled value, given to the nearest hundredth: 1.20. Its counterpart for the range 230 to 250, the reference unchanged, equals 1.24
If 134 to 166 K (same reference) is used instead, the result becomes 0.98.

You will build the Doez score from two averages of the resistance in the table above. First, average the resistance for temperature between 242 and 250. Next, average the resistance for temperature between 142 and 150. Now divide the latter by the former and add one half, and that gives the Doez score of 1.38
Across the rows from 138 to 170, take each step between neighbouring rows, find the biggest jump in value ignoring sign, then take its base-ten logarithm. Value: -0.10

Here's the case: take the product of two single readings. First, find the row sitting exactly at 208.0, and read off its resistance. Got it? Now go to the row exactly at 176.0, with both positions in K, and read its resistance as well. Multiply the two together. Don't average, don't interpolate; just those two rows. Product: 15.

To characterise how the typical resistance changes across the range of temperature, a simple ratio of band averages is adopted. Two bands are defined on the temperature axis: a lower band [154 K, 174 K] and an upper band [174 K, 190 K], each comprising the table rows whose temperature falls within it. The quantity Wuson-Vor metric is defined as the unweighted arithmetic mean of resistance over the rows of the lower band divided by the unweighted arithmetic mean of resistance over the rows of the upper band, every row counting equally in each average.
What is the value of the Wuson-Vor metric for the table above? 0.92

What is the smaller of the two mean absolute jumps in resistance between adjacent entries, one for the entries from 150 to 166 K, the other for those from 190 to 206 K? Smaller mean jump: 0.36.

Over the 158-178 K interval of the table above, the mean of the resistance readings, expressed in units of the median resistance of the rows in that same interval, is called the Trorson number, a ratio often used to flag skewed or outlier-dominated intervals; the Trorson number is 0.991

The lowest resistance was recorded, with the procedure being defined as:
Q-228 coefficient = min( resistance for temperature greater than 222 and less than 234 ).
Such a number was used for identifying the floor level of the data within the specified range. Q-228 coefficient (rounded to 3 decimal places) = 4.348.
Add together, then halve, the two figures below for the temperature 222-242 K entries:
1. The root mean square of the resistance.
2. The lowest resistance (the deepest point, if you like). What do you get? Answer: 4.5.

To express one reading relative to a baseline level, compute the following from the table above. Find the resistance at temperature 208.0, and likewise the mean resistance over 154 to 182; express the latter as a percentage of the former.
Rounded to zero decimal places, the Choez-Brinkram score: 90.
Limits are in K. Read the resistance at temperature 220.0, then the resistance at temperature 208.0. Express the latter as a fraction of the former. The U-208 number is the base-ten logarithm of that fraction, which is -0.041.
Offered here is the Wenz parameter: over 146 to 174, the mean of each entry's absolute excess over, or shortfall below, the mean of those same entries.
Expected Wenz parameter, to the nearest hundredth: 0.34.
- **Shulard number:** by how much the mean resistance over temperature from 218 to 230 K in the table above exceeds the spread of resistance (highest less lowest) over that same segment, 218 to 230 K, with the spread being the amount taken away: 4.0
